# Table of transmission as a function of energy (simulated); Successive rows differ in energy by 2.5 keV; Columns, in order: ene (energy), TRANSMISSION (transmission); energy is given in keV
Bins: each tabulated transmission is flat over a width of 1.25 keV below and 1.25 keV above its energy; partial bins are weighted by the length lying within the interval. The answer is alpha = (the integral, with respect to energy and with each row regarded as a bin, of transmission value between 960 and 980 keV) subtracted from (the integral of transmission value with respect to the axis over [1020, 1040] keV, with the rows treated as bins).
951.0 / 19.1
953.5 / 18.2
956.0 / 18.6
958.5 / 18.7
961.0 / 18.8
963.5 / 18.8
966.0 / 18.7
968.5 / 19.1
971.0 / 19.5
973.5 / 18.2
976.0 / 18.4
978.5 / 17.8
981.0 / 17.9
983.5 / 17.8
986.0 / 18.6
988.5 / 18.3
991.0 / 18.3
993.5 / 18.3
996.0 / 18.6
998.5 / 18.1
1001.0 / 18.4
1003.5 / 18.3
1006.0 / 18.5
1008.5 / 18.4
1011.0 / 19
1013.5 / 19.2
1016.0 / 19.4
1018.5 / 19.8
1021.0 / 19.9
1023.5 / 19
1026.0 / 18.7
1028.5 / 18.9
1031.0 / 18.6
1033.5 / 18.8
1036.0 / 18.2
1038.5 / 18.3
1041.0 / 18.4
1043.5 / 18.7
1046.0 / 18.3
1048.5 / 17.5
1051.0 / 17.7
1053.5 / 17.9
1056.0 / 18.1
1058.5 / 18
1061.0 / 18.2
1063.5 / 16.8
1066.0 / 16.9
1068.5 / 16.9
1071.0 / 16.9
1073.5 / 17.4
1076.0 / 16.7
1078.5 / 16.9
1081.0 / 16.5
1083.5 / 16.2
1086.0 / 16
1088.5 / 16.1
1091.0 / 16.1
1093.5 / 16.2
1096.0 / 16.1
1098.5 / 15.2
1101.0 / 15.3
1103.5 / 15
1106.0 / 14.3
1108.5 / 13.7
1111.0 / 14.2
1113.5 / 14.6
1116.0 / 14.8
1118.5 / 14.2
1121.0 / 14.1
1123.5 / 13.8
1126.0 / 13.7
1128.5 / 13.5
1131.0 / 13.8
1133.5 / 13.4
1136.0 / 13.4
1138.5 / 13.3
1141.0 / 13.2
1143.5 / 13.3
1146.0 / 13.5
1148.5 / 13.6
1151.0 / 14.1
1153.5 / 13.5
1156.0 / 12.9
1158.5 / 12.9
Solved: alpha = 3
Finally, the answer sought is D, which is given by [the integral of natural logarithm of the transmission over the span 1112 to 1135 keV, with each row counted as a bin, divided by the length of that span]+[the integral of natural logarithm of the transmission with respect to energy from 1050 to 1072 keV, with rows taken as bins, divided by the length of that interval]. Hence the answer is 5.50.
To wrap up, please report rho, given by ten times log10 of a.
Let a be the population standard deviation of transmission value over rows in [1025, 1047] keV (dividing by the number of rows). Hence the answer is -6.3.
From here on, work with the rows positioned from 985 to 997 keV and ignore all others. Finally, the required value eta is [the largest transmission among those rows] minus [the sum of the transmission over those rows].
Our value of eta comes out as -73.5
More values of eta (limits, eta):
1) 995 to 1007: -73.3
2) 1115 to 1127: -55.8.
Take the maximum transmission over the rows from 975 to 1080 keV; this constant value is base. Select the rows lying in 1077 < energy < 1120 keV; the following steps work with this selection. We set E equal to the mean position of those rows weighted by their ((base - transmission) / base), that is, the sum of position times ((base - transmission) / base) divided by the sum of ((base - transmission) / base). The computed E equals 1100.8 keV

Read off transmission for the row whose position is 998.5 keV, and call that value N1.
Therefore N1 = 18.1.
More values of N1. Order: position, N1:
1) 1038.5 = 18.3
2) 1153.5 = 13.5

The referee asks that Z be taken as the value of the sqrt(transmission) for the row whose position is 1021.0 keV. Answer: 4.46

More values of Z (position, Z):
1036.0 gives 4.27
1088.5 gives 4.01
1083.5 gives 4.02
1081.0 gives 4.06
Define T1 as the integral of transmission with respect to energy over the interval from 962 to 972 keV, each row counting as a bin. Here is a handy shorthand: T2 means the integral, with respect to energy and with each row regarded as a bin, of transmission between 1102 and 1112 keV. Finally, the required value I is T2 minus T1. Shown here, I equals -47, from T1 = 190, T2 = 143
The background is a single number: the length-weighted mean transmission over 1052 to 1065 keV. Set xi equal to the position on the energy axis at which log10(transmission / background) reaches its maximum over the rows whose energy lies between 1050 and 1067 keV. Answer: 1061.0 keV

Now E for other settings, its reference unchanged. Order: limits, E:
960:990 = 976.6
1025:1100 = 1070.6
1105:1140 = 1122.8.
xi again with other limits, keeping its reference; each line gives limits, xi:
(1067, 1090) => 1073.5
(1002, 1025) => 1021.0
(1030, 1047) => 1033.5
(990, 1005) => 996.0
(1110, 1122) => 1116.0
